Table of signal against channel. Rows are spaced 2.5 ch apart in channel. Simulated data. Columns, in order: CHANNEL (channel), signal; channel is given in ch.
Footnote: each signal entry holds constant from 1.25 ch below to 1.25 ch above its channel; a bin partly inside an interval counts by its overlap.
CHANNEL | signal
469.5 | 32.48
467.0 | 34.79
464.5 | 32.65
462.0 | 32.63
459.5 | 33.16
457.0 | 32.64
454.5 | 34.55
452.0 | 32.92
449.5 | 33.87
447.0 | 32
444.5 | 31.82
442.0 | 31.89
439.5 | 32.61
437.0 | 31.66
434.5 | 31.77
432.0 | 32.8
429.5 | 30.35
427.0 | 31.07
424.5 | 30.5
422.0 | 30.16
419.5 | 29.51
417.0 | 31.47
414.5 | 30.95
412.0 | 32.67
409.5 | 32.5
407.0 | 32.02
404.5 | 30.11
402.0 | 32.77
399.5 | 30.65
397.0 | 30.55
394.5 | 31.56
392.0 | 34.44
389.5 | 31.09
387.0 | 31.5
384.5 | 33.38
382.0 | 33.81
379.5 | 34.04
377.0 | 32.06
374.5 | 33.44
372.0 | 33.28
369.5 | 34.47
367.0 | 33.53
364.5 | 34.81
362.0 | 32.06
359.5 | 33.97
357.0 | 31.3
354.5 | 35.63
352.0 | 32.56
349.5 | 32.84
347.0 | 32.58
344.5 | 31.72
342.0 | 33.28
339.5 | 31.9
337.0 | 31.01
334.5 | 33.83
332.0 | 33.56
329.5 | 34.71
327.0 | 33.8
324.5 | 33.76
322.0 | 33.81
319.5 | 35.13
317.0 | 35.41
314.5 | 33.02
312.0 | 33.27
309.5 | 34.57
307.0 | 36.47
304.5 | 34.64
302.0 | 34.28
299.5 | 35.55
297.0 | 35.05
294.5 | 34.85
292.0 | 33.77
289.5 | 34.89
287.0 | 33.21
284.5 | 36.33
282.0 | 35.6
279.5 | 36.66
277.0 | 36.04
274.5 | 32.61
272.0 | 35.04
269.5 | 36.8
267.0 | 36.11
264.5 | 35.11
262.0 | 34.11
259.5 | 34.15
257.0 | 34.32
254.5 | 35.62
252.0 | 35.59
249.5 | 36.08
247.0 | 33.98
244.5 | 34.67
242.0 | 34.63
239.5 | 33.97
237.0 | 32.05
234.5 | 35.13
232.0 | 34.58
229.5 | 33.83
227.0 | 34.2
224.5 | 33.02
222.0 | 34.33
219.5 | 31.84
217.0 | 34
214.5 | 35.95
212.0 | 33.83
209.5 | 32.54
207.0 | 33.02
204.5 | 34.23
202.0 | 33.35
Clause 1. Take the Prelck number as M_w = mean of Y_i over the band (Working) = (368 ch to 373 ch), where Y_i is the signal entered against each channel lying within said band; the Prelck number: 33.9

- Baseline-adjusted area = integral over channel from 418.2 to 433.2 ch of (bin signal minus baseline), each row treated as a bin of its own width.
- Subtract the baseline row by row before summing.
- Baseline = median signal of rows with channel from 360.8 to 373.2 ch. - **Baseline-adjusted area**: -42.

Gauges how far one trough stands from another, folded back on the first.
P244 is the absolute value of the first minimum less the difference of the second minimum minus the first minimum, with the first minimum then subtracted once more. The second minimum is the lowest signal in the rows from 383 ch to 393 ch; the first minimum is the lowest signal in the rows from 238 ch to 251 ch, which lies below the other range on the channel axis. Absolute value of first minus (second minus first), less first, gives 2.9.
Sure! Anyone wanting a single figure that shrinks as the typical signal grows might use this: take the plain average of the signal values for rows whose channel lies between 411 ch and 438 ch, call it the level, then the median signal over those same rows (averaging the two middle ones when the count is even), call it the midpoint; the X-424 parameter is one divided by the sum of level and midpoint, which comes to 0.0161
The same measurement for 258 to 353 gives 0.0146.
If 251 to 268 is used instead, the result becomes 0.0143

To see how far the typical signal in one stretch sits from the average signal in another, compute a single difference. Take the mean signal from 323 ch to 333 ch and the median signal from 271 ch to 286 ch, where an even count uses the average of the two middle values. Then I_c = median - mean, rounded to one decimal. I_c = 1.9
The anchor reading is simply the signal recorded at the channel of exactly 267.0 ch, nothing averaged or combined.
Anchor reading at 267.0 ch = 36.11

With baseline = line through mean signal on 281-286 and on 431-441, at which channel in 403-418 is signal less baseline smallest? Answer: 404.5 ch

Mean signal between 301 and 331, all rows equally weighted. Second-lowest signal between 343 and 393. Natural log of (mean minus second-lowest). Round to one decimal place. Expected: 1.1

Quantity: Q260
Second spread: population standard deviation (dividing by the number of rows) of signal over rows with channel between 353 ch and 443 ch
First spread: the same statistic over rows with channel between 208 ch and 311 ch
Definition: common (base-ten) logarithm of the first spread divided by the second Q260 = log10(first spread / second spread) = -0.09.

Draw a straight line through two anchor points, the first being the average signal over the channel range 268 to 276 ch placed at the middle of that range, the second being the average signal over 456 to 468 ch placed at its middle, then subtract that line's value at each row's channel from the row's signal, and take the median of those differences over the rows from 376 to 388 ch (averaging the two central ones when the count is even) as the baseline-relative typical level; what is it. -0.5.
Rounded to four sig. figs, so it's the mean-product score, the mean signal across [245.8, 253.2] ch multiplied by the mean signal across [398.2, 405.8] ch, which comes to 1098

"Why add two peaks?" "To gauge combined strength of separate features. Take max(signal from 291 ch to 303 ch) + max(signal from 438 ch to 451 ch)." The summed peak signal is 69.4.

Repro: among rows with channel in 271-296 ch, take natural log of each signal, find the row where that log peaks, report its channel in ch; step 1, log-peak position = 279.5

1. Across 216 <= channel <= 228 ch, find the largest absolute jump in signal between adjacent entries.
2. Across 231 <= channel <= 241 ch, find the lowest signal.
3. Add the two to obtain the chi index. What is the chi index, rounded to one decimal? 34.5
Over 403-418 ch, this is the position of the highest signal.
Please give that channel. 412.0 ch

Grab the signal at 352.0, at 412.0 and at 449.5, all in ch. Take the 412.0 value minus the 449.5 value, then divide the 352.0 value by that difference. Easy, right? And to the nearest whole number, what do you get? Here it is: -27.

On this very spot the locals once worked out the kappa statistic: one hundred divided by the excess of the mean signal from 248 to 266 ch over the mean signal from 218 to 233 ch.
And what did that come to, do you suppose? 73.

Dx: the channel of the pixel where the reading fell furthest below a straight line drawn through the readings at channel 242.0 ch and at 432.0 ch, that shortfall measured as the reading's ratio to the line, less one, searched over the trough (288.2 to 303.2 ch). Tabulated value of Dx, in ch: 292.0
